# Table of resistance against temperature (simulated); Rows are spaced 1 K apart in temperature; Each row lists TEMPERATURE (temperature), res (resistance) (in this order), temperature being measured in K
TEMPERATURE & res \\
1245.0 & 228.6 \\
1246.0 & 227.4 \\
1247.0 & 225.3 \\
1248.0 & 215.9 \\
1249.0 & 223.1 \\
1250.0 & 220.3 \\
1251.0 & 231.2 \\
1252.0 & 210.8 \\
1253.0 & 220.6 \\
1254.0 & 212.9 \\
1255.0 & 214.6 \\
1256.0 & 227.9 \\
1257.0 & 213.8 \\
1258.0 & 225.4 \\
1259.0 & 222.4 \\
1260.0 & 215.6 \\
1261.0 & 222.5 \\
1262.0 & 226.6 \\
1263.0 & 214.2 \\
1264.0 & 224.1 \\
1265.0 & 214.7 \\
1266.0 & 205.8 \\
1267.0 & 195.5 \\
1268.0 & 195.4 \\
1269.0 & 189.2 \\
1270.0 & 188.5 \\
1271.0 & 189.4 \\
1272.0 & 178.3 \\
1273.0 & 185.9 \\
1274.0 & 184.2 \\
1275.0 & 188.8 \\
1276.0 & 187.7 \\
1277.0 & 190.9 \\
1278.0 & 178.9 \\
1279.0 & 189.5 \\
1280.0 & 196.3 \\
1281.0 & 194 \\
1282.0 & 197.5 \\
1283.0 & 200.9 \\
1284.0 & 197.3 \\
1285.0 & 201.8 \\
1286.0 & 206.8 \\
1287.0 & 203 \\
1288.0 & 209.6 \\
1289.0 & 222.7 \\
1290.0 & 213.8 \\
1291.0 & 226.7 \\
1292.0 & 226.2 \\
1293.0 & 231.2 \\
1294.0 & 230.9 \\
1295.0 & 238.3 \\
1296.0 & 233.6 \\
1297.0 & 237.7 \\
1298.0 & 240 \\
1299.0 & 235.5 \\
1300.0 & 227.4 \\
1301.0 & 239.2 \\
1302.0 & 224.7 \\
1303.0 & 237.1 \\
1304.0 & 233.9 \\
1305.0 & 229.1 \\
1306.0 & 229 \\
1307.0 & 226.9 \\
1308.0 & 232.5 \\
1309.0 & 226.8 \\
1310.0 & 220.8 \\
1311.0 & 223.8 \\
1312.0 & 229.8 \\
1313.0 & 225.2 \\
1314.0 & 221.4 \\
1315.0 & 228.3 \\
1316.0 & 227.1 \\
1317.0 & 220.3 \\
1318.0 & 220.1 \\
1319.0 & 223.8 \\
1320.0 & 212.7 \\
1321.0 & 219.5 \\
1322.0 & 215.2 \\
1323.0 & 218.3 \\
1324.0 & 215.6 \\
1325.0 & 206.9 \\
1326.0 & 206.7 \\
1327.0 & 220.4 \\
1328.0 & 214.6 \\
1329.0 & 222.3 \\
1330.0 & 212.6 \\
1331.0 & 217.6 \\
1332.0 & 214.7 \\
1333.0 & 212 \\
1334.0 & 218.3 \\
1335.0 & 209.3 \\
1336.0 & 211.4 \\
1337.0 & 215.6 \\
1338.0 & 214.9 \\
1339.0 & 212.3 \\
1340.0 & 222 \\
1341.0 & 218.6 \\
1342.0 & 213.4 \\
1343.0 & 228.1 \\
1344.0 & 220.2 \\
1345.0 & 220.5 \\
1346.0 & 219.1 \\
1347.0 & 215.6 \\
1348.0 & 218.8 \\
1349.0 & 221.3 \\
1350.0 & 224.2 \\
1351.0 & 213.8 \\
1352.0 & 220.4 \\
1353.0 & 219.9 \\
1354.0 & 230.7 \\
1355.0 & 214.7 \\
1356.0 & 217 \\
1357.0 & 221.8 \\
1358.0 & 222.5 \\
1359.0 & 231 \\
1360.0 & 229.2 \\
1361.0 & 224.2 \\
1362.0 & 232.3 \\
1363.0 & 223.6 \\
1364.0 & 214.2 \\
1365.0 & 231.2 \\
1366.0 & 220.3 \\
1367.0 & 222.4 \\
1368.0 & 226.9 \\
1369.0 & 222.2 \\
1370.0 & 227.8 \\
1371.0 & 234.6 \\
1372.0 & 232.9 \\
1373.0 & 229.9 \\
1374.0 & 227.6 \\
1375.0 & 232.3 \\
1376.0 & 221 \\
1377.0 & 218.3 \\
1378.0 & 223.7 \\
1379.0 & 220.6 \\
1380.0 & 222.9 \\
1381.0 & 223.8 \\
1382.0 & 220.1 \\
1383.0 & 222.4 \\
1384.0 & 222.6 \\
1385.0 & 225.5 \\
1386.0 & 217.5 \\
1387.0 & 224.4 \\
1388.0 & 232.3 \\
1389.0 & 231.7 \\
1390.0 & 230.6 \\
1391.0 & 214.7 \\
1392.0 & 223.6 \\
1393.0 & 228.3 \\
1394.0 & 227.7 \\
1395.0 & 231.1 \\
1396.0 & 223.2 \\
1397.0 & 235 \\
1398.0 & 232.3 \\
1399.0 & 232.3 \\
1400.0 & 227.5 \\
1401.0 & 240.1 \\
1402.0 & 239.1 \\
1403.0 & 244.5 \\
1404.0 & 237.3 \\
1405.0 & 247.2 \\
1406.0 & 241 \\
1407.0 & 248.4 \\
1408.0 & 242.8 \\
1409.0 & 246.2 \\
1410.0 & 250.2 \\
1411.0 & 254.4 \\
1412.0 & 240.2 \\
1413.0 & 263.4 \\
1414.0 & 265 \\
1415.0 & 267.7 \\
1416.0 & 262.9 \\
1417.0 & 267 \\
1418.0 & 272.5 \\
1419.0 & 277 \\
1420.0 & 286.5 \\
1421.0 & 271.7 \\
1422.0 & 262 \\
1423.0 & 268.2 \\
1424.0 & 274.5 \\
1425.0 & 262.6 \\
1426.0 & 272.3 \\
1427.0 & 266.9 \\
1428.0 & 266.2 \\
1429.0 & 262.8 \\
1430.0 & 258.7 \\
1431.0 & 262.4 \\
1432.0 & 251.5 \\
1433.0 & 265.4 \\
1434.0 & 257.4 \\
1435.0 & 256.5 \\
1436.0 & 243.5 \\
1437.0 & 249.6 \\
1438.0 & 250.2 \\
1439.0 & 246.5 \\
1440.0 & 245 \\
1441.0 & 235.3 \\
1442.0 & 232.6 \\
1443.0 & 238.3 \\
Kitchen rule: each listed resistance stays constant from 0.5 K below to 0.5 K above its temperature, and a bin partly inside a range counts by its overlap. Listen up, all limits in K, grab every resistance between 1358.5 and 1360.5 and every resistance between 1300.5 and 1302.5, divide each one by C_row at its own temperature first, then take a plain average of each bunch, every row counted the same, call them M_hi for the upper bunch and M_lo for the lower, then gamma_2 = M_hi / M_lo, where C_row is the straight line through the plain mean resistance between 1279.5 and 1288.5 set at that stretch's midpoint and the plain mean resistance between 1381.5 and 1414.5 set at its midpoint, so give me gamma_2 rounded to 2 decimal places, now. 0.91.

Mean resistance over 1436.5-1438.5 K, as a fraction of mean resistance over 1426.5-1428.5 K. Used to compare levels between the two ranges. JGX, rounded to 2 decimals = 0.94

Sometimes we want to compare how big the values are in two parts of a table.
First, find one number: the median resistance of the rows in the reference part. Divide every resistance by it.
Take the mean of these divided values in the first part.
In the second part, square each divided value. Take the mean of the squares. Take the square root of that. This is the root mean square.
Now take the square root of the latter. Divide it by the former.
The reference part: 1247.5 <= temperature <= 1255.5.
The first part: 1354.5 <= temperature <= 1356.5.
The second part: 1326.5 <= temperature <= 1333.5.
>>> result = 1.01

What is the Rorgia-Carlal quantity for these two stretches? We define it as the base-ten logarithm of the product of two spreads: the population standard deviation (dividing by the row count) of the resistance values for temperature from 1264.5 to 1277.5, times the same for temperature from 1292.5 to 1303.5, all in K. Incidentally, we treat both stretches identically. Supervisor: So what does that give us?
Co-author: 1.6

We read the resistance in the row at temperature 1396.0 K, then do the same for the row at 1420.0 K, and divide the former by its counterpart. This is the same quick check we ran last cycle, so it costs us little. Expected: 0.78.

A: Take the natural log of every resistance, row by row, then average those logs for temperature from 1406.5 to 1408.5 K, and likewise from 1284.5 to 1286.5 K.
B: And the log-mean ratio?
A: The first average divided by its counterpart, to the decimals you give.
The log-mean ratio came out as 1.03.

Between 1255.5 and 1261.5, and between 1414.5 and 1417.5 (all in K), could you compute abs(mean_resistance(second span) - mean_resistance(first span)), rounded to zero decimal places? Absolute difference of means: 45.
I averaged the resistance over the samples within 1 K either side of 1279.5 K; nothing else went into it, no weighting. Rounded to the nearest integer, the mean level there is 193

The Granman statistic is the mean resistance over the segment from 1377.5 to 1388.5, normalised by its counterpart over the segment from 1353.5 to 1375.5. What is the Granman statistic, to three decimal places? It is 0.988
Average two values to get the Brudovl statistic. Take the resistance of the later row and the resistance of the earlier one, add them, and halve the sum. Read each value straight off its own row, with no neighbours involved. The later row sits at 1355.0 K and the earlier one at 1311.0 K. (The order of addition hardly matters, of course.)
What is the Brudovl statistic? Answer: 219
